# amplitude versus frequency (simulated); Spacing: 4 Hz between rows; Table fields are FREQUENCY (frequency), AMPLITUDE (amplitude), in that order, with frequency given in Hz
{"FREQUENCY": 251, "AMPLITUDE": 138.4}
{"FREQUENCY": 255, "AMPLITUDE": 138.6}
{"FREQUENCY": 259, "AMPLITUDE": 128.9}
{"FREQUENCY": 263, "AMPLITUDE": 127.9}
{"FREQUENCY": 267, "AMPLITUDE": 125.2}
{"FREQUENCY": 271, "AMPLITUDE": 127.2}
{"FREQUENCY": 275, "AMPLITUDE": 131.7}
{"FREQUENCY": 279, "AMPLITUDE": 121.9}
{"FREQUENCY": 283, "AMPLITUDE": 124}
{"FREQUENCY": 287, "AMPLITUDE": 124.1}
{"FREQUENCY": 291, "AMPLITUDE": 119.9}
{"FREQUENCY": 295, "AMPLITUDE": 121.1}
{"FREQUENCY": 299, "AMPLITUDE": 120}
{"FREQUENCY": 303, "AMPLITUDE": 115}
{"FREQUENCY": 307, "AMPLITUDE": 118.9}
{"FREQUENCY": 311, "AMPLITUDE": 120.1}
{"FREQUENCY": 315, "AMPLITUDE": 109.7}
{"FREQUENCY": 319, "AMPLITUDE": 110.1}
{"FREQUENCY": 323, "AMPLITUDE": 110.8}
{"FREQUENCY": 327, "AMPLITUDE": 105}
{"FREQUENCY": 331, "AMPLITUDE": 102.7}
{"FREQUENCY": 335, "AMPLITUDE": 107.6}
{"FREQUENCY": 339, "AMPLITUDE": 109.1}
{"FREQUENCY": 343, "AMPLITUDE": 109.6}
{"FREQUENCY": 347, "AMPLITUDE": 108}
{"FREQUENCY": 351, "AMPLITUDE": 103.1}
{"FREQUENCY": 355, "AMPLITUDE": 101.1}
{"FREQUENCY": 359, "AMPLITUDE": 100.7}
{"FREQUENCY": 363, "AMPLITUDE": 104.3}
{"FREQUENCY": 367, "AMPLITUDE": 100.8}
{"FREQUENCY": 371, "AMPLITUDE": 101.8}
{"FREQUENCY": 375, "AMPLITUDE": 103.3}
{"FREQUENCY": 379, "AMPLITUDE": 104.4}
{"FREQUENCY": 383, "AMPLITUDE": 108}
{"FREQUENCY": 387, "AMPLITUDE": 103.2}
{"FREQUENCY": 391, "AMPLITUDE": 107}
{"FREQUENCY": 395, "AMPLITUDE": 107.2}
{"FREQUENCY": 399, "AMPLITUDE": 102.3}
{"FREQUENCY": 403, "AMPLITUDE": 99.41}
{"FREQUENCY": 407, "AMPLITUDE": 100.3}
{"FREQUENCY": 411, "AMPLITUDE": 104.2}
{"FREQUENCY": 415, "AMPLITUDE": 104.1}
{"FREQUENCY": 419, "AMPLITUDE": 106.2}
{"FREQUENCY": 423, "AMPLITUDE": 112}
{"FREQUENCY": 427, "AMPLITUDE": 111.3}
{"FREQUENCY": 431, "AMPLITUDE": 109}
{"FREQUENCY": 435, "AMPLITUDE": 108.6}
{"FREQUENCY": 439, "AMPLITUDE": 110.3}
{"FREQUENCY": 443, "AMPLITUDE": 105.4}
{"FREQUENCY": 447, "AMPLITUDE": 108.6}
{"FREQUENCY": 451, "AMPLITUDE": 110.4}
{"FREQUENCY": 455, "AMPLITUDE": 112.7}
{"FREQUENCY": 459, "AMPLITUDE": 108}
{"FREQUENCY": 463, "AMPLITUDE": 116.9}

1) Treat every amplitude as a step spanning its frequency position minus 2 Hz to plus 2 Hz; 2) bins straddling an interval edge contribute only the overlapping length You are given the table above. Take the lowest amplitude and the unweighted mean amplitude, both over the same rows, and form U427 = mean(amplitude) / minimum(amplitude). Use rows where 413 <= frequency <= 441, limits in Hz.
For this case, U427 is 1.05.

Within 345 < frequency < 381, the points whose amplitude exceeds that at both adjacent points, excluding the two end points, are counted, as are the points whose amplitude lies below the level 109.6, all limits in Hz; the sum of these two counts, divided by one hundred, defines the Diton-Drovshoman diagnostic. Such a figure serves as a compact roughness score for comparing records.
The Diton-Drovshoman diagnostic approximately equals 0.10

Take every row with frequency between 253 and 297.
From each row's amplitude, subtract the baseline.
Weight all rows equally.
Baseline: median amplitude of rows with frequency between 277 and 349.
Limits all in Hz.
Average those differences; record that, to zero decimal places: 14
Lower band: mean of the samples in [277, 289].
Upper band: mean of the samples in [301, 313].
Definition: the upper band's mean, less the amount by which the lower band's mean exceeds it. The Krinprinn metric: 113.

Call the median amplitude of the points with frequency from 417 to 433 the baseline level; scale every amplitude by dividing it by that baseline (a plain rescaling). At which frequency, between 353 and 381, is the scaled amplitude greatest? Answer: 379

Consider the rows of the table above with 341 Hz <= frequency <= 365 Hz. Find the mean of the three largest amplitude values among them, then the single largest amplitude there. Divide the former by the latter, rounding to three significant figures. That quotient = 0.979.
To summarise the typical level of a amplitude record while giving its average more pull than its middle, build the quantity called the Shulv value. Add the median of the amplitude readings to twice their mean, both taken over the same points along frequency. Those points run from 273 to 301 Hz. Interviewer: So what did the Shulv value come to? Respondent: 368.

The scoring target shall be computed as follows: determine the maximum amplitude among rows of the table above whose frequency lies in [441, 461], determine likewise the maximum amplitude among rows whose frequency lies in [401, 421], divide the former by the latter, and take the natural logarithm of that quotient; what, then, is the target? 0.059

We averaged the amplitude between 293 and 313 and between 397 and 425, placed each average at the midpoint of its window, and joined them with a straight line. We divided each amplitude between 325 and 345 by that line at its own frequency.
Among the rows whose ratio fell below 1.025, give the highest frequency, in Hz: 343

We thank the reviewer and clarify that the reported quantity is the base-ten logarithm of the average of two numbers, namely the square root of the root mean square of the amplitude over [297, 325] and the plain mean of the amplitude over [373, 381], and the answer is 1.76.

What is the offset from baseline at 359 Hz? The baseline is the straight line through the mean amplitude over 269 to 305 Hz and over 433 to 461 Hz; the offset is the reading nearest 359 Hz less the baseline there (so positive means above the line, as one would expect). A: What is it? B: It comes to -16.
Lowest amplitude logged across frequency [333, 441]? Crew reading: 99.41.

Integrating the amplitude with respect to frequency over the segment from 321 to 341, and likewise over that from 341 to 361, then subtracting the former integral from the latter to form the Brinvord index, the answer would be -51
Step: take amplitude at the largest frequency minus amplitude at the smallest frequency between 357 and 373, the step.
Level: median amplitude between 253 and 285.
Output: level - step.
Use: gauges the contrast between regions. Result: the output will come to 126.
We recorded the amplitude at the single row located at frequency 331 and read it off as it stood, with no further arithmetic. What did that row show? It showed 102.7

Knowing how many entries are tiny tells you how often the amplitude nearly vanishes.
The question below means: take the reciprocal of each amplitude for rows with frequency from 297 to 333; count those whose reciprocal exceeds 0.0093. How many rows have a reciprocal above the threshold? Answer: 2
